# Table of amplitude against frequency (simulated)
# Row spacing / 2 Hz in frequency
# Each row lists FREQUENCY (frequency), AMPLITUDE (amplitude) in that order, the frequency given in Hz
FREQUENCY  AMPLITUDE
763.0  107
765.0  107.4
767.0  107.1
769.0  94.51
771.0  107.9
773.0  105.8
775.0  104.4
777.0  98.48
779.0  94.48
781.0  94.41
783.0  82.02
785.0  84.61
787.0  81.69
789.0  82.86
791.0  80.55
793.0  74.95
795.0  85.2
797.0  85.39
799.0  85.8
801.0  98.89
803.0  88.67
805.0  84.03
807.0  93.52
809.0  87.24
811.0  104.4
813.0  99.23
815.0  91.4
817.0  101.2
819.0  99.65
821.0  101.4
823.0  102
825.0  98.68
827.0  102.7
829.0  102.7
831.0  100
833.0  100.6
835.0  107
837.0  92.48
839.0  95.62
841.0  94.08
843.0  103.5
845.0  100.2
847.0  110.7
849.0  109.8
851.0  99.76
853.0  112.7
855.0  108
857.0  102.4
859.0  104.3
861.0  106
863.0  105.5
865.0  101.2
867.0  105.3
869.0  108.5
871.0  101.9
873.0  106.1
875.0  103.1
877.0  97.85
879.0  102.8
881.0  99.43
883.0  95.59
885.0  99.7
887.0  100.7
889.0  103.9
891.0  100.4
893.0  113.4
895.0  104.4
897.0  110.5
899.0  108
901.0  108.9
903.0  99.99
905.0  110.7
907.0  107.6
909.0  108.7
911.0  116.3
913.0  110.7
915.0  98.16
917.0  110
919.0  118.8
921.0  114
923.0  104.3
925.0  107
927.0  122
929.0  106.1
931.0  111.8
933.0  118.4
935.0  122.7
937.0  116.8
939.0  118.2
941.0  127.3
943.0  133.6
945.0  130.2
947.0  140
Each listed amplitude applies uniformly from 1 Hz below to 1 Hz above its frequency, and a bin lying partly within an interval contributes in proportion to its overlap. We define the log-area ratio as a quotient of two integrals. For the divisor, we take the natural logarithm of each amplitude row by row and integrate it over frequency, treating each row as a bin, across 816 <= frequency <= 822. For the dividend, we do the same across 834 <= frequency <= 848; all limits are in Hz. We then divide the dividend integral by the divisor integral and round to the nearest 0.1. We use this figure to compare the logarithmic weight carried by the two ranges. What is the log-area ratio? 2.3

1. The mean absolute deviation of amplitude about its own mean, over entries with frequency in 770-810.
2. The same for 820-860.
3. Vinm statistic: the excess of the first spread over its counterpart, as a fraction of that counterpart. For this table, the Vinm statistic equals 1.0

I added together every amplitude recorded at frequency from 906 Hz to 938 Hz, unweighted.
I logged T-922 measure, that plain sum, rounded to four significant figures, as 1793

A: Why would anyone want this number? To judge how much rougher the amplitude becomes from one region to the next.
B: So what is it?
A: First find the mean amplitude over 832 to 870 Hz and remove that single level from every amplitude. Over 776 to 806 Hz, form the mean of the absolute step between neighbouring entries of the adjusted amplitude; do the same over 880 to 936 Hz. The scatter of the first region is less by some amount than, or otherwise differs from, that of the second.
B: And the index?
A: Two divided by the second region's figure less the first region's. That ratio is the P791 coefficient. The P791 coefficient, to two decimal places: 1.14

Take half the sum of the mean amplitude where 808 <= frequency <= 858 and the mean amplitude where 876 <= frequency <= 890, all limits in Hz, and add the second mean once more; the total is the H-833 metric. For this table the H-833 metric 201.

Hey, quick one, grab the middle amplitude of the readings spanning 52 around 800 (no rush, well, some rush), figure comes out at 92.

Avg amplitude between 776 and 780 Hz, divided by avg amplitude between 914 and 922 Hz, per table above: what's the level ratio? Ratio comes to 0.88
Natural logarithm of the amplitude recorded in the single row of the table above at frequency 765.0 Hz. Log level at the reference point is 4.68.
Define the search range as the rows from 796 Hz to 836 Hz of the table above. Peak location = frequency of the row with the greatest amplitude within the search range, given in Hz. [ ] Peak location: 835.0 Hz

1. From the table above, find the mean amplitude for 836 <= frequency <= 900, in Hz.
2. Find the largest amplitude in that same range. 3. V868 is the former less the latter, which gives -10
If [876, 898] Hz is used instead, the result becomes -11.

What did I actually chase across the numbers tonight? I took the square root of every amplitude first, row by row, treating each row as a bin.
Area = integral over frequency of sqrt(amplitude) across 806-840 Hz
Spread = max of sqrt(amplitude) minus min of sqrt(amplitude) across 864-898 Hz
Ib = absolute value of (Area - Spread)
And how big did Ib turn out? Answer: 337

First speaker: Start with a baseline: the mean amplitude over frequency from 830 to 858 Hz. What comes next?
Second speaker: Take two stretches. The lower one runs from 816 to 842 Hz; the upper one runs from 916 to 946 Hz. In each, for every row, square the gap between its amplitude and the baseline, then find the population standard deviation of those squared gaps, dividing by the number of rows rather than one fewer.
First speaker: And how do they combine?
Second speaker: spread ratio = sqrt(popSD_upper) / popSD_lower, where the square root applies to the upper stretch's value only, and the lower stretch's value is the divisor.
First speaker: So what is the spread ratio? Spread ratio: 0.53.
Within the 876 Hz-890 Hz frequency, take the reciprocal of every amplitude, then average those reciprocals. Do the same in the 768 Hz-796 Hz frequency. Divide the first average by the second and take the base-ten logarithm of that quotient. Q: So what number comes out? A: -0.047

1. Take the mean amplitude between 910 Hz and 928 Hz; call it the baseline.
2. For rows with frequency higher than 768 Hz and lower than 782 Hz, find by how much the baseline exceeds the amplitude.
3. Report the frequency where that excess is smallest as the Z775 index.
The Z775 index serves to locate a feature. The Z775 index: 771.0 Hz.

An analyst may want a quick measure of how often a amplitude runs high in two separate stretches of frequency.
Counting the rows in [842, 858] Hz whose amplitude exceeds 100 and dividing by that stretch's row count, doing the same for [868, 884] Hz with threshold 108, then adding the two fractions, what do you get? 1.00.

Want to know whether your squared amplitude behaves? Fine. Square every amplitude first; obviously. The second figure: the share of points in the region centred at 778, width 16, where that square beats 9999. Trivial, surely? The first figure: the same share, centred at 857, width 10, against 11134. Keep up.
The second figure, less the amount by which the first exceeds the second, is 0.15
